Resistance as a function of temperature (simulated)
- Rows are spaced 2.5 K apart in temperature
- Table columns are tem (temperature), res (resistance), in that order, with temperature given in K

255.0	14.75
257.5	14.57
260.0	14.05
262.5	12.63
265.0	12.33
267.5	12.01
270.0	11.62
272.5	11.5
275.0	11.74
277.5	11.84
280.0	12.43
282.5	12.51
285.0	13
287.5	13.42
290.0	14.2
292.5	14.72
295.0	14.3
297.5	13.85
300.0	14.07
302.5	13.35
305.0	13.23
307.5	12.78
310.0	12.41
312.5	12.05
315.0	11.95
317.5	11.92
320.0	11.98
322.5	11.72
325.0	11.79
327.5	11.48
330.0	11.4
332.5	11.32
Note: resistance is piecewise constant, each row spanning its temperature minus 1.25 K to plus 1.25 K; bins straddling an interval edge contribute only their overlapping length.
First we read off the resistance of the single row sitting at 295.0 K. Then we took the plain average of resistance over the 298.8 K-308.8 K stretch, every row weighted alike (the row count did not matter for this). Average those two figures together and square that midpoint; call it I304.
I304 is 191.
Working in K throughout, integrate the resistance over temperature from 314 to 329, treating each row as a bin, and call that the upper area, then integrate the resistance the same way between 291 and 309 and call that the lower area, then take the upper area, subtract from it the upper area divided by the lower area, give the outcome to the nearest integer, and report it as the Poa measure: 176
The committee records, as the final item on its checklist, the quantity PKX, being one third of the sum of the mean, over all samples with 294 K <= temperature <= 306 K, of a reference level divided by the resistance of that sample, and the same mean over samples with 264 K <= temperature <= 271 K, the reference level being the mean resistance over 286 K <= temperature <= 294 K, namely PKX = 0.73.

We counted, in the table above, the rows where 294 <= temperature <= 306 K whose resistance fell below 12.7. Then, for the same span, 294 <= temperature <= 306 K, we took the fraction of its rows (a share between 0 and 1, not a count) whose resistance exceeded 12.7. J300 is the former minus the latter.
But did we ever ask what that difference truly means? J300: -1.0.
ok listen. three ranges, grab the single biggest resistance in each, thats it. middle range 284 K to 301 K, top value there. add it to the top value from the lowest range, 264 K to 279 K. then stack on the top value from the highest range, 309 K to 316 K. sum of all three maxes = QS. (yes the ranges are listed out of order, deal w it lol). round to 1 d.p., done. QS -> 39.5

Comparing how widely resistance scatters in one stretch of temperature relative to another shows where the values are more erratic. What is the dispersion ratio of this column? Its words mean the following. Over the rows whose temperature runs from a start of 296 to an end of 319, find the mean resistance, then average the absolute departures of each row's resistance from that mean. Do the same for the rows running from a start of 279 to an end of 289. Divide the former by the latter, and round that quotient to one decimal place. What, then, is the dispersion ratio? 1.9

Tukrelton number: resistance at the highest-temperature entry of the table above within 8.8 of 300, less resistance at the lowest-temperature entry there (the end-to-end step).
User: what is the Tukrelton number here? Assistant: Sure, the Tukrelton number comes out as -1.9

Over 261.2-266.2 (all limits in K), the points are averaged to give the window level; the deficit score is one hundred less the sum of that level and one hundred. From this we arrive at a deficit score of -12.5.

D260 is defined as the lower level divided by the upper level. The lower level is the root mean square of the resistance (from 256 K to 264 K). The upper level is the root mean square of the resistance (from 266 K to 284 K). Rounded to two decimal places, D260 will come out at 1.15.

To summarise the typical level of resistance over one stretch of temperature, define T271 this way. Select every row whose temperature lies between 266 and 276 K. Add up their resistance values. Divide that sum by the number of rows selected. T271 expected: 11.7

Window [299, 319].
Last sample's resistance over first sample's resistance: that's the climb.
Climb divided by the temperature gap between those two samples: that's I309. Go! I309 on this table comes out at -0.12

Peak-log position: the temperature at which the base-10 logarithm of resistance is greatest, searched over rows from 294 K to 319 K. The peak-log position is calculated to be 295.0 K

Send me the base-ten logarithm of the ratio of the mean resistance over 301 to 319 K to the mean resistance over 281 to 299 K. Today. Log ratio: -0.04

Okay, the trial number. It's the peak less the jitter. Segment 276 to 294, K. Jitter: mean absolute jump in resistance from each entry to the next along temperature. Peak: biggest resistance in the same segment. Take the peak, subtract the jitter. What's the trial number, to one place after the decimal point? 14.2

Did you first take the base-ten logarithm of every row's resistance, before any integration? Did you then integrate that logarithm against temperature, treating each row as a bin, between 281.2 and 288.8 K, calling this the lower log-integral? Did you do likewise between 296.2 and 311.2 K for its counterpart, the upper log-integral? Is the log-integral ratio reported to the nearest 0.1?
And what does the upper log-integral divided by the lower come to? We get 2.0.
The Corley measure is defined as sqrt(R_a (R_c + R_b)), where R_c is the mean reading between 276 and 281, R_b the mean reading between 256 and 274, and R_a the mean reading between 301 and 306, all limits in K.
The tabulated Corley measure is 18.2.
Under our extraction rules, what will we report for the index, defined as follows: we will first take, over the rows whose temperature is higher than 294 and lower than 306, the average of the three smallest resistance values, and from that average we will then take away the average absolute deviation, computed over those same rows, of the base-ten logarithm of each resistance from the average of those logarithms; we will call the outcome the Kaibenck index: 13.5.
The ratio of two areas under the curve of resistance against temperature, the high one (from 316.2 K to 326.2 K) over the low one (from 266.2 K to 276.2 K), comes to 1.01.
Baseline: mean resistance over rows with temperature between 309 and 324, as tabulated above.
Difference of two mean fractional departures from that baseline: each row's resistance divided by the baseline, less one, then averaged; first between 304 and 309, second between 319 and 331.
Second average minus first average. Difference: -0.11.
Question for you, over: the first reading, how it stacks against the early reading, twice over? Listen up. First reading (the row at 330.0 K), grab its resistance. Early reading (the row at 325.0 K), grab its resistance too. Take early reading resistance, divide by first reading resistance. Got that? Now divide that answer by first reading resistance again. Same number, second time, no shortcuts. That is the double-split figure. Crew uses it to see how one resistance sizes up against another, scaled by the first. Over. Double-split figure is 0.091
